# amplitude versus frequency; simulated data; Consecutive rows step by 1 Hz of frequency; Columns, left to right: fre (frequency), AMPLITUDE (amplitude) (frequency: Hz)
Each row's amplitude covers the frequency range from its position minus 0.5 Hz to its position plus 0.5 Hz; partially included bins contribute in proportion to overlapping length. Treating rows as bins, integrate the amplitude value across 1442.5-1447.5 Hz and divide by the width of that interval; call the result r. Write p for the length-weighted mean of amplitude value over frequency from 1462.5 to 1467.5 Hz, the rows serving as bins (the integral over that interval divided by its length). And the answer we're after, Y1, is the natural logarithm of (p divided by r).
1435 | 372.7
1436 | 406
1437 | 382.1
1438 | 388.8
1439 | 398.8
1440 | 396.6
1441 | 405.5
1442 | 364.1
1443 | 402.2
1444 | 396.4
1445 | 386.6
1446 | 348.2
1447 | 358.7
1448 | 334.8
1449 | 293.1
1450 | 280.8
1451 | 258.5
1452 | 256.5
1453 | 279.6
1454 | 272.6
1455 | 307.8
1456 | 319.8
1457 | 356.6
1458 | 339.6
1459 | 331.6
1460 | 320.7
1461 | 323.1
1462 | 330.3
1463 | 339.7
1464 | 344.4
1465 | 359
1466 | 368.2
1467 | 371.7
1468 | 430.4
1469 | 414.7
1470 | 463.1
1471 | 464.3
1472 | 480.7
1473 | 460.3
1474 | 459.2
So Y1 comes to -0.06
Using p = 357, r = 378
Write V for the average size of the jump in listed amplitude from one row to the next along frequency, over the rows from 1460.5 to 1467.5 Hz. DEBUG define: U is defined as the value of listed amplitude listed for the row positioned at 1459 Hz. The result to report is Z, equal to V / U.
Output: 0.02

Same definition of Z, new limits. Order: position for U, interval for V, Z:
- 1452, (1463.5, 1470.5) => 0.10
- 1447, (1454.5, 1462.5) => 0.04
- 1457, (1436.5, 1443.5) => 0.05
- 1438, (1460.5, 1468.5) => 0.04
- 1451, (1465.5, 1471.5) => 0.10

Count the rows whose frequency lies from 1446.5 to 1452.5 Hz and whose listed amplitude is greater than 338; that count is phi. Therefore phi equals 1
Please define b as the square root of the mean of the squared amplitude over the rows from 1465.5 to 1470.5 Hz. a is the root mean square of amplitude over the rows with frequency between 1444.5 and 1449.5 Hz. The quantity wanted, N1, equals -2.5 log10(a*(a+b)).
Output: -13.5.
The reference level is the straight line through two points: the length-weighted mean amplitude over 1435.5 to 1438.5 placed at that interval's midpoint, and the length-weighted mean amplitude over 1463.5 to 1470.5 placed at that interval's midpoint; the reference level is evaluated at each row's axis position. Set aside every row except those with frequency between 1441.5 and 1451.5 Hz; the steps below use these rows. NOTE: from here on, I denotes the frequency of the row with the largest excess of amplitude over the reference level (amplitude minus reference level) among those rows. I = 1443 Hz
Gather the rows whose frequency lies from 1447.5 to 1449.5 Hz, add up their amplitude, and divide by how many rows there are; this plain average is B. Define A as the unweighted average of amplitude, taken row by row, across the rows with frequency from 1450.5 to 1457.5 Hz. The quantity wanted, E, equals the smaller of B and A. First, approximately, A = 293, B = 314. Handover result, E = 293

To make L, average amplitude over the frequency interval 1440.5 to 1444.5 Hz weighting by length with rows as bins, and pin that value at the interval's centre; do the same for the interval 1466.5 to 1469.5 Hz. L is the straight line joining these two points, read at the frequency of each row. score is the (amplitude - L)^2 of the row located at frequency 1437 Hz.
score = 49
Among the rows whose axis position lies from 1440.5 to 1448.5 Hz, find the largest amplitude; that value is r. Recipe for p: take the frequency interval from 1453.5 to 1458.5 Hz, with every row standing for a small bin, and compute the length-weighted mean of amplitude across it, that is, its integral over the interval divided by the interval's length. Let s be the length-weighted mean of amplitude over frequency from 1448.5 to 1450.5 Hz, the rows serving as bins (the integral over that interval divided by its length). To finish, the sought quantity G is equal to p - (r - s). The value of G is 201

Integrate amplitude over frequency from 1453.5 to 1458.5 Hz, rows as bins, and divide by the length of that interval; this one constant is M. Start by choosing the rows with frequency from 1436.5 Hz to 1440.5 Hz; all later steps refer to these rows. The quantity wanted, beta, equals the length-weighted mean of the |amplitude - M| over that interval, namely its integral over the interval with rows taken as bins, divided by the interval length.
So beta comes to 72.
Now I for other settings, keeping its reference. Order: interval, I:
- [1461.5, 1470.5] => 1470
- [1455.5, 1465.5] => 1465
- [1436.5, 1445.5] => 1441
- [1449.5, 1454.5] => 1450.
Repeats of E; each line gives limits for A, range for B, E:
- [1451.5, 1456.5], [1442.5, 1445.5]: 287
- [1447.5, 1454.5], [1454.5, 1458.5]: 282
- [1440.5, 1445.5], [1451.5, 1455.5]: 279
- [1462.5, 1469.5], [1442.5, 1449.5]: 360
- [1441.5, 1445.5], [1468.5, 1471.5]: 387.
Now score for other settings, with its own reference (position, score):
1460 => 6504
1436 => 303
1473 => 2708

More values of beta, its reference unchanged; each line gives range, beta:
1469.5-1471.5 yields 144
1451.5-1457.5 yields 33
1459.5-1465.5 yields 17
